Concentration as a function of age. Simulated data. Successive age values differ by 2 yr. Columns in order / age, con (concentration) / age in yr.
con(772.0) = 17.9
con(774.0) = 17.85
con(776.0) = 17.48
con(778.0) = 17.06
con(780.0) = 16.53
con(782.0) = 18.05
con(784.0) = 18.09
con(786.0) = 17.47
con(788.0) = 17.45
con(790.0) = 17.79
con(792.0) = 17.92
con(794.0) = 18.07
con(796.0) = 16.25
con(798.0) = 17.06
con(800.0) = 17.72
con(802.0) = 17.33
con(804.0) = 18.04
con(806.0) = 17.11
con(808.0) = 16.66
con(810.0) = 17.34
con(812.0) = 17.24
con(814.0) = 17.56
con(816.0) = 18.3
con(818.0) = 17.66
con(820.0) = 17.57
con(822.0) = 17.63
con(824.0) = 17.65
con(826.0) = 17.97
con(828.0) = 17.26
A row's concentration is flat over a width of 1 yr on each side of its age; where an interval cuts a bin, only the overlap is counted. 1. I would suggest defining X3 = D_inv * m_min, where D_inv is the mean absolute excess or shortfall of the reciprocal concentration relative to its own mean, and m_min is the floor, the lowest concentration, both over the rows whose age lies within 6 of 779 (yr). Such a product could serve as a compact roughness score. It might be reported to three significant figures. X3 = 0.0265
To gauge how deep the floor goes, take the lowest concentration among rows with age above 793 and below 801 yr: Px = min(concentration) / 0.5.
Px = 32.5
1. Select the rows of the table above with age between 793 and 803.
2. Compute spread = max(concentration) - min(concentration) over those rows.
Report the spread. 1.8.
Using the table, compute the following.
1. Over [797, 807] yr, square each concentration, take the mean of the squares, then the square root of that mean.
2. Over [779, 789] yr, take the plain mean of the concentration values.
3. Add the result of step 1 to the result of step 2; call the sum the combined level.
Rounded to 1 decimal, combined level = 35.0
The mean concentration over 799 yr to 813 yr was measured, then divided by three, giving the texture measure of 5.78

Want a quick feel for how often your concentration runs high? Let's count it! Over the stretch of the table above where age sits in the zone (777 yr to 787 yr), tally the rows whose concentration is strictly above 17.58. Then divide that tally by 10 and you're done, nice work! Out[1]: 0.200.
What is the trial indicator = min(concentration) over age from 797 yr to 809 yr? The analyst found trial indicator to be 16.66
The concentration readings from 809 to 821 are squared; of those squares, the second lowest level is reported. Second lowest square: 301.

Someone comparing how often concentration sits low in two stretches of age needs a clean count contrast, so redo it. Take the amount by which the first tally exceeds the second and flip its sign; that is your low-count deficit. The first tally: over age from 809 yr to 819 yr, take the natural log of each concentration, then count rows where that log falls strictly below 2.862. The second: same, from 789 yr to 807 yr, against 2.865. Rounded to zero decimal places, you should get 2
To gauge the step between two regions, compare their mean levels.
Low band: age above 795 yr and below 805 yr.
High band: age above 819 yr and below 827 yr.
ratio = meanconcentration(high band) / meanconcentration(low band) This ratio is 1.025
